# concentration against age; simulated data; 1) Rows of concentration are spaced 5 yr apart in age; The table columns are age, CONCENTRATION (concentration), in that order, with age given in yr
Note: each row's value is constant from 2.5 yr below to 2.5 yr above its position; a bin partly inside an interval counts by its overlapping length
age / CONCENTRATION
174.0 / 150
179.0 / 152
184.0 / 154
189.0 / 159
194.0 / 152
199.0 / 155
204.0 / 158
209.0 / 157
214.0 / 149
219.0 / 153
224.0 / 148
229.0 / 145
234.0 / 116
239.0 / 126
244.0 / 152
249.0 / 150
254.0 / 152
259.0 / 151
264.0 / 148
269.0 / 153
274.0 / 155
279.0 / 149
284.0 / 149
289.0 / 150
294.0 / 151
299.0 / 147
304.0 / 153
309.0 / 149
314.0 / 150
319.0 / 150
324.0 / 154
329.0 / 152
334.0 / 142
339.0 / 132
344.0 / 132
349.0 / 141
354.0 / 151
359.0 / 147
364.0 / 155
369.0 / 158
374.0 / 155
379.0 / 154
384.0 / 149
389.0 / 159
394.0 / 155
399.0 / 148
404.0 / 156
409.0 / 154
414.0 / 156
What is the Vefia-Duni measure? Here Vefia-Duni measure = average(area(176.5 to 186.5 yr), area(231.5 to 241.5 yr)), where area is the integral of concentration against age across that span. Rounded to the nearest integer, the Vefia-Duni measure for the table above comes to 1370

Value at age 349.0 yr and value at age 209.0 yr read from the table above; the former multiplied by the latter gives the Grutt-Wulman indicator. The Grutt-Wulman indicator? 22137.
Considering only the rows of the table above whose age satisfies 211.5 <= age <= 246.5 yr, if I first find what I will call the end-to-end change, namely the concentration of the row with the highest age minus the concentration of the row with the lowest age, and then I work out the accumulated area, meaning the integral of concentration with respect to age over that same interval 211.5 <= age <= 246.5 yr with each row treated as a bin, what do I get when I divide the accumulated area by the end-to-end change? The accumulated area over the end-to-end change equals 1648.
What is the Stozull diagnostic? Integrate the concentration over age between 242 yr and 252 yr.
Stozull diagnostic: 1510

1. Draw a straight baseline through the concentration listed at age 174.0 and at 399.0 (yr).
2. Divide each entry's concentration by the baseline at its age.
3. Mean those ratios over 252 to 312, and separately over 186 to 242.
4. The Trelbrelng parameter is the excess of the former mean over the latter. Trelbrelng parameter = 0.027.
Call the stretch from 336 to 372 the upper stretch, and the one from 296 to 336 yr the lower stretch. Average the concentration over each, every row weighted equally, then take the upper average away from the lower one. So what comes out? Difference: 4.5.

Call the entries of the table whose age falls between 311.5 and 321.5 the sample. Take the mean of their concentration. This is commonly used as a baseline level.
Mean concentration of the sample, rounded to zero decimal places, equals 150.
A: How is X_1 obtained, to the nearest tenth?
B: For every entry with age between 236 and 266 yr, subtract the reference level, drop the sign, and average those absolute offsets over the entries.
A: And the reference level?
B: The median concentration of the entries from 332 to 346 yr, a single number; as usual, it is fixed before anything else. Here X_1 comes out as 16.5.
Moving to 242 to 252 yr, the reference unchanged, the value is 19.0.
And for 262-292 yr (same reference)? 18.7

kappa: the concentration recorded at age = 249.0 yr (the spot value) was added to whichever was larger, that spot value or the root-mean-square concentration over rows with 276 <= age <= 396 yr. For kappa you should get 300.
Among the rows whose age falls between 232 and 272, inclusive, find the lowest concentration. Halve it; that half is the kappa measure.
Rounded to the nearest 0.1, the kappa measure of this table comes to 58.0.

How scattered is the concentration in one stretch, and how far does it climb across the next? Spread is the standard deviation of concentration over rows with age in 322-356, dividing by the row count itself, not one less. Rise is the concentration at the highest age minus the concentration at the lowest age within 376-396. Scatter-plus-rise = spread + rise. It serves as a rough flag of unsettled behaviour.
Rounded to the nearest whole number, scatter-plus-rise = 10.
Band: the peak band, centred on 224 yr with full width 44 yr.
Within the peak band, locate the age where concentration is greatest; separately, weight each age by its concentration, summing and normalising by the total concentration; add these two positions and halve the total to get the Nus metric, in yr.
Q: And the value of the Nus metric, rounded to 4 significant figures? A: 213.6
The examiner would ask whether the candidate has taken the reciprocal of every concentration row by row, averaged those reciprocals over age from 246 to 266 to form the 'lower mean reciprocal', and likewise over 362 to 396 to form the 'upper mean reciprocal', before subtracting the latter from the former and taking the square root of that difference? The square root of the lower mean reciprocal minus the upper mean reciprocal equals 0.014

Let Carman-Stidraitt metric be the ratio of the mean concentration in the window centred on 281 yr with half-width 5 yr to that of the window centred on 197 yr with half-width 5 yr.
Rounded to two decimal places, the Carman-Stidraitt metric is 0.97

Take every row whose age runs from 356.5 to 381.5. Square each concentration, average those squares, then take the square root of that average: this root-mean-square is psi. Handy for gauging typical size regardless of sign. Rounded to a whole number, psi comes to 154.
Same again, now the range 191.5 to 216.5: 154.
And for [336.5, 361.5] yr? 141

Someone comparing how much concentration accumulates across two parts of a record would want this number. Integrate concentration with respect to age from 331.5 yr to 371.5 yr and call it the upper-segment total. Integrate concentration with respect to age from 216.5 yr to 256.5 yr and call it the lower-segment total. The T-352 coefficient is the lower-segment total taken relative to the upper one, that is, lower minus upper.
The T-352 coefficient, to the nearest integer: -80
